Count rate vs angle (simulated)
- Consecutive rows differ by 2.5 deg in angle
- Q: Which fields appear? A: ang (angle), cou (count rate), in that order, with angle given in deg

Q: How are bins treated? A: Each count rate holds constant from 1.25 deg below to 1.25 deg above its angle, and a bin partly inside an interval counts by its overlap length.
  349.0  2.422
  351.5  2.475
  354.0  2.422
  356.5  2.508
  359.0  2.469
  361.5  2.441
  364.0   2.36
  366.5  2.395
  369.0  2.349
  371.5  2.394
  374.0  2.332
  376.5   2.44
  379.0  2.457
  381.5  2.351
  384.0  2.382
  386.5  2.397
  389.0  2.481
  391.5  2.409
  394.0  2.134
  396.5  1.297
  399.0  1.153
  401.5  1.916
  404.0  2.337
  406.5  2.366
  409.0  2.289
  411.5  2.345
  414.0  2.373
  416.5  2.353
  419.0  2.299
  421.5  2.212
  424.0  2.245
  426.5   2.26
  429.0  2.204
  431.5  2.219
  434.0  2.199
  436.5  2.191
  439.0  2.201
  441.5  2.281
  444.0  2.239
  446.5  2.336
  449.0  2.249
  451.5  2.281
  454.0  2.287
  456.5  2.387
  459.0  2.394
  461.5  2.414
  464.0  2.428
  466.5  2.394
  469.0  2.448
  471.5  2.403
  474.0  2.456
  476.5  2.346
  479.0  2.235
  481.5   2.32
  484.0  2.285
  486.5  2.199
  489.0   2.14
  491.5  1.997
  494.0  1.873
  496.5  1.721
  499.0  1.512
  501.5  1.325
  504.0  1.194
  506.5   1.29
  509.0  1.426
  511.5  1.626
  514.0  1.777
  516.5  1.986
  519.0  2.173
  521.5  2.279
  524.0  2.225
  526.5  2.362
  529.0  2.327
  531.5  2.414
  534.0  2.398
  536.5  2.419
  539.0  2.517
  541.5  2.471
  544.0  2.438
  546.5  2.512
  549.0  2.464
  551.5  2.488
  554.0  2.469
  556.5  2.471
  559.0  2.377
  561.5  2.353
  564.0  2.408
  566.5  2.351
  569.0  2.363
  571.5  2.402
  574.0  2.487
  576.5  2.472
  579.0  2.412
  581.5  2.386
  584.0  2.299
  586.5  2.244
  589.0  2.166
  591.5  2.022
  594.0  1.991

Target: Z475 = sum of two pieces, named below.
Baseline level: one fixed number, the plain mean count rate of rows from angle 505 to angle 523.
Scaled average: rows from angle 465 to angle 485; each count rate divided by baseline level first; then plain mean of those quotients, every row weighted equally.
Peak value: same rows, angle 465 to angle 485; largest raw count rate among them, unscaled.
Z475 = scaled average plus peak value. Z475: 3.77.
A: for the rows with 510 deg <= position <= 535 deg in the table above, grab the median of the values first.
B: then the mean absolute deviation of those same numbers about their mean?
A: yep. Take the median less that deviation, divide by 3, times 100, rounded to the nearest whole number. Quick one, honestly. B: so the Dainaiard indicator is 68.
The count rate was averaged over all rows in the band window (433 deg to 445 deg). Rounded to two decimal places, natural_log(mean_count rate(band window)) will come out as 0.80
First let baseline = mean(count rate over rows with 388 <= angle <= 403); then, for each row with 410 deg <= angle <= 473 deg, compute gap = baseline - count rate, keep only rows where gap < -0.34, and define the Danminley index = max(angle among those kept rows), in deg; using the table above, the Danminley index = 471.5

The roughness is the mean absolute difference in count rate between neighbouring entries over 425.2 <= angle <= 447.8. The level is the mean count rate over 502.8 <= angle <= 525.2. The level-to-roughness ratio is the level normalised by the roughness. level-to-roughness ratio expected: 43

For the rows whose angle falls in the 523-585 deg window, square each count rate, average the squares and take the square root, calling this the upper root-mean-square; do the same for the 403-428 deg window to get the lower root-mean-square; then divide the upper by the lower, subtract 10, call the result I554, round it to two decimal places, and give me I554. -8.95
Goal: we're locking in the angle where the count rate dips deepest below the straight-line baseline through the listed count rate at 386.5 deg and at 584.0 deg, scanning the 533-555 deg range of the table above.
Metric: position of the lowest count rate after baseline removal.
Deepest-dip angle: 534.0 deg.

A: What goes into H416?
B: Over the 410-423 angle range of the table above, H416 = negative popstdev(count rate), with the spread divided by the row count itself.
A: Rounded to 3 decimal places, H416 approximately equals -0.058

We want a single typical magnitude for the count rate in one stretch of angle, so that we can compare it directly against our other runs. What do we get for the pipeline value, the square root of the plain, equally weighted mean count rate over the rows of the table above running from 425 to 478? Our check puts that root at 1.52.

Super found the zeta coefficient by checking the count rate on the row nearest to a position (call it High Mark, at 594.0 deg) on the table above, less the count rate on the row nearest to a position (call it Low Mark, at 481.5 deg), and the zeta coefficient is -0.33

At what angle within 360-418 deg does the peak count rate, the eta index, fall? 389.0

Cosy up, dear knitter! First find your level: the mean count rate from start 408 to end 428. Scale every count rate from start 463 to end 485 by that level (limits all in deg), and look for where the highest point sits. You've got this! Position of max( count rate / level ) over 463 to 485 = 474.0 deg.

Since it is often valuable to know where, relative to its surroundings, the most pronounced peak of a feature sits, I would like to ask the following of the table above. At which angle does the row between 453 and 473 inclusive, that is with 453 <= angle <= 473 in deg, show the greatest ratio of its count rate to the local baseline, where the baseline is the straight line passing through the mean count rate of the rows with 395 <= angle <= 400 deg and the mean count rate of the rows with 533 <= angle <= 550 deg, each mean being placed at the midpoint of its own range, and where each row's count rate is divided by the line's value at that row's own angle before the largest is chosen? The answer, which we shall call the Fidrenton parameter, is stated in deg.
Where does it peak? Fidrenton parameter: 456.5 deg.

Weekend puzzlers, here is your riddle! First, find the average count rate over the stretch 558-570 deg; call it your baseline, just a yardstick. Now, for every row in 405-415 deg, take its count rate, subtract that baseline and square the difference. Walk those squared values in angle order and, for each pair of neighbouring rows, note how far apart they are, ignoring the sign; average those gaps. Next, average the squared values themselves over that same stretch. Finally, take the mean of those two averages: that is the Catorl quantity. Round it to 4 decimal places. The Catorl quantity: 0.0031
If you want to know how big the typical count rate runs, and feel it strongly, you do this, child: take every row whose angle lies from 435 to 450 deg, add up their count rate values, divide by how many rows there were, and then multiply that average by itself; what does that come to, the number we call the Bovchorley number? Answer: 5.06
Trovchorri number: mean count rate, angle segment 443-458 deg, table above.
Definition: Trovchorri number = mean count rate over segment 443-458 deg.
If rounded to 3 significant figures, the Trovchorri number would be 2.30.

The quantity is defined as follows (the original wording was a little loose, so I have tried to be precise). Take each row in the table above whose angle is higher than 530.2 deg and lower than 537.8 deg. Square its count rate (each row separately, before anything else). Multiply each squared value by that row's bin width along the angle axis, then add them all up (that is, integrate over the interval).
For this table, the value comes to 44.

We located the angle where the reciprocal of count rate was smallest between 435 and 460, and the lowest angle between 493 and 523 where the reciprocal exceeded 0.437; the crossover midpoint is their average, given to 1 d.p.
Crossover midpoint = 476.5 deg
